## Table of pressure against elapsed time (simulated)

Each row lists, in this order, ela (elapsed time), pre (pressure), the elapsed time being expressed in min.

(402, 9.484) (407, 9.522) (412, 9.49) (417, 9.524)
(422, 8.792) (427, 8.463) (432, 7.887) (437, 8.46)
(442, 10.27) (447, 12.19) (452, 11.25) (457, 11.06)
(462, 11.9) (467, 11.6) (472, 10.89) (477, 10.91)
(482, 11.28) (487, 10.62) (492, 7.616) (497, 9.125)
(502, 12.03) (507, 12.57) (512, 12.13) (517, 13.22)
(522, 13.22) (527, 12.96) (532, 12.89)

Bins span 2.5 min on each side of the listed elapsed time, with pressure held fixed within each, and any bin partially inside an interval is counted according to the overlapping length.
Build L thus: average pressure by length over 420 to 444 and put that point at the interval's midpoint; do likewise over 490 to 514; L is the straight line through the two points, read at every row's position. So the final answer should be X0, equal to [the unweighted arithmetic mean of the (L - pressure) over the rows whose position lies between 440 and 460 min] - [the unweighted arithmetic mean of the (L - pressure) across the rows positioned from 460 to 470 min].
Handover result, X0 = 0.1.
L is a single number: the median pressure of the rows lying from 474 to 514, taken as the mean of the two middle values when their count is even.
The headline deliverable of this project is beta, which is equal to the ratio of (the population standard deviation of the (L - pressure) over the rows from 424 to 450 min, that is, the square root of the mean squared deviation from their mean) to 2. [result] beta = 0.79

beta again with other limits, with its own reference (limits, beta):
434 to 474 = 0.55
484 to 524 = 0.95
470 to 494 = 0.67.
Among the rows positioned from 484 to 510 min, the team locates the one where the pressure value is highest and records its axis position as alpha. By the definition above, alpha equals 507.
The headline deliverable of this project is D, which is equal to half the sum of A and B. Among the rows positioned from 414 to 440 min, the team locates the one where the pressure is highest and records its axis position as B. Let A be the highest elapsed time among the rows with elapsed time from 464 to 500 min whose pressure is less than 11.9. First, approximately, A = 497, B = 417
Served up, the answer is 457.0 min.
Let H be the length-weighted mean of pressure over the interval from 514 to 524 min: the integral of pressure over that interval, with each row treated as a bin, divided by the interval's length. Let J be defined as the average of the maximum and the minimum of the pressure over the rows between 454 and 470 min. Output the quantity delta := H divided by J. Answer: 1.1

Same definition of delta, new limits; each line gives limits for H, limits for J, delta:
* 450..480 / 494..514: 1.0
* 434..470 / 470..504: 1.1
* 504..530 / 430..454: 1.3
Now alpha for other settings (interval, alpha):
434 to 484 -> 447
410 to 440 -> 417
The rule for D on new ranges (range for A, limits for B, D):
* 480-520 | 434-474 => 472.0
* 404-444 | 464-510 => 474.5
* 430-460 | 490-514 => 482.0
